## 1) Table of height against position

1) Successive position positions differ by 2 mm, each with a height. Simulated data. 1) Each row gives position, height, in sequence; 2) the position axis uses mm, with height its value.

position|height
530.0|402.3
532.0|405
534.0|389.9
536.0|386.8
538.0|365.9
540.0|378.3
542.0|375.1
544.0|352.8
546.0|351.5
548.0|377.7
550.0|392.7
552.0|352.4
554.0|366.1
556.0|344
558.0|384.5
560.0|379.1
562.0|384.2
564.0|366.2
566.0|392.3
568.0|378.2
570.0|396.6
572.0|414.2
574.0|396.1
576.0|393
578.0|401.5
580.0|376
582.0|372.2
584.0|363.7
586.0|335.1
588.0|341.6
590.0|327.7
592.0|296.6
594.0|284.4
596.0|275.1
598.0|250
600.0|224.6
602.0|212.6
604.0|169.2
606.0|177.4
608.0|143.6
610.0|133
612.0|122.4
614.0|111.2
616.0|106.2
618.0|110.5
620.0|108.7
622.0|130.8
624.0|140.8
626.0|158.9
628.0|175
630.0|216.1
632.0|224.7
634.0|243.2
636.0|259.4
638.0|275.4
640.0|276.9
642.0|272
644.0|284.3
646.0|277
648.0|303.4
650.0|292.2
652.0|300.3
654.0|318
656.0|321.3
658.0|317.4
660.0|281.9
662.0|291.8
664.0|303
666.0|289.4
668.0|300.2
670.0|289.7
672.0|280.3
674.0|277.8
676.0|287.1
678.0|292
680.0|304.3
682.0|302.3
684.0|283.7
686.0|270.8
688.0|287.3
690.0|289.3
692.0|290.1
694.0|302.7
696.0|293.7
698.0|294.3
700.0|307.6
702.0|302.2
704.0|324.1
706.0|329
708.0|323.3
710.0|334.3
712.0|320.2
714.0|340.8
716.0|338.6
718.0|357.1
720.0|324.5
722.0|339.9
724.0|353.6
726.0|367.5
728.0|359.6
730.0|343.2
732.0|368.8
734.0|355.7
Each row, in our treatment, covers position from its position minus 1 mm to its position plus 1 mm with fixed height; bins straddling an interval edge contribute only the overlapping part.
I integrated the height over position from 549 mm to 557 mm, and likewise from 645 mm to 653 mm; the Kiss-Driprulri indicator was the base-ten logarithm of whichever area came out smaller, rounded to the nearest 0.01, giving 3.37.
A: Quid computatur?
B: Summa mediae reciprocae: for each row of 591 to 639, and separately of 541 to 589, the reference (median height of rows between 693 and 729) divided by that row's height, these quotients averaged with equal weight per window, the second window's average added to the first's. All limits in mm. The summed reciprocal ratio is 2.8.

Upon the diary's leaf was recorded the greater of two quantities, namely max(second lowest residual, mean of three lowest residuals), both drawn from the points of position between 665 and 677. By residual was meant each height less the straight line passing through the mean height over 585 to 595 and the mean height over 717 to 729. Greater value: -56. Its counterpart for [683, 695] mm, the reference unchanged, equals -57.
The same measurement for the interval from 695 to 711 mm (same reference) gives -48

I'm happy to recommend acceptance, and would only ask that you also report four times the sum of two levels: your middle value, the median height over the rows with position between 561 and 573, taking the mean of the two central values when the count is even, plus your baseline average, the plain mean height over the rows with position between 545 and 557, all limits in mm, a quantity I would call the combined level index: 3009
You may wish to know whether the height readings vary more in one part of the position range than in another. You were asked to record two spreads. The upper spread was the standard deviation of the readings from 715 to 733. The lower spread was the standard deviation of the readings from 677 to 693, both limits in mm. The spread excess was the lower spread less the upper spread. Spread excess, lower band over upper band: -4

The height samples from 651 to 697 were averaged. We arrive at 295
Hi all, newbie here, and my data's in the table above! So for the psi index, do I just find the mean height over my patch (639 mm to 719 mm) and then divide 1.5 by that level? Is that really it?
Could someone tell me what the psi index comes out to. 0.0050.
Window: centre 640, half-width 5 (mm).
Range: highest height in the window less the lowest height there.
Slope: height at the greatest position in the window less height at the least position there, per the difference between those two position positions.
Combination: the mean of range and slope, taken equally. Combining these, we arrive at 14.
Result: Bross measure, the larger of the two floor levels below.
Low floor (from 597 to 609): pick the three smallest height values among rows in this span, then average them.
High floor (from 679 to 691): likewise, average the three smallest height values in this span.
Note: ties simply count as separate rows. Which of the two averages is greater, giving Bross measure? 281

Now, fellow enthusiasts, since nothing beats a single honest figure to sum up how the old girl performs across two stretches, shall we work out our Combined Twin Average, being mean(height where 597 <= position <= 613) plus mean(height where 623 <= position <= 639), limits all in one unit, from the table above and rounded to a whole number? 391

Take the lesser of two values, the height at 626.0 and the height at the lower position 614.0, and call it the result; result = 111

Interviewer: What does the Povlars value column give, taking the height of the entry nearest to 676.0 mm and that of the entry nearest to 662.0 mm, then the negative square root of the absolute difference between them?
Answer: -2.2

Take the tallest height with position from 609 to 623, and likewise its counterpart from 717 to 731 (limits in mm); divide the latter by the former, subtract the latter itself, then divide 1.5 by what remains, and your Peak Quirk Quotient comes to -0.0041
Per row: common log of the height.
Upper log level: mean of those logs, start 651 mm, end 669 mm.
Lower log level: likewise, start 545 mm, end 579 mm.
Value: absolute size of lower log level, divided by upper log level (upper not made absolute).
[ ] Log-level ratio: 1.04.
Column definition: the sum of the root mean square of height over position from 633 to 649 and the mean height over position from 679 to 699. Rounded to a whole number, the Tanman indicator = 566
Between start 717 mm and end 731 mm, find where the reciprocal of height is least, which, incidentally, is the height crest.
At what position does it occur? 726.0 mm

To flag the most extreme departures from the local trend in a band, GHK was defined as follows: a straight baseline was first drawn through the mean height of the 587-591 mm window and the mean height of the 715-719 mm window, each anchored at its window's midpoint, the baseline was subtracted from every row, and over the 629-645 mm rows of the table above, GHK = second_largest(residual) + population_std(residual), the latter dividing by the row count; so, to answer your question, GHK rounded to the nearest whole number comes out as -39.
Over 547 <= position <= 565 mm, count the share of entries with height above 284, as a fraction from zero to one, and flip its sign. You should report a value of -1.0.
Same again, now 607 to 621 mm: 0.0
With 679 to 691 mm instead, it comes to -0.7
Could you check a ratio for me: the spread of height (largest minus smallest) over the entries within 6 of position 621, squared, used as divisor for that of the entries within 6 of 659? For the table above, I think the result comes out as 0.014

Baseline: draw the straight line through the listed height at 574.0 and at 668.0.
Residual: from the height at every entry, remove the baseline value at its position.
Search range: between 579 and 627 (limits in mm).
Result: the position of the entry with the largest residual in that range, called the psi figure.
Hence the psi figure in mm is 580.0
